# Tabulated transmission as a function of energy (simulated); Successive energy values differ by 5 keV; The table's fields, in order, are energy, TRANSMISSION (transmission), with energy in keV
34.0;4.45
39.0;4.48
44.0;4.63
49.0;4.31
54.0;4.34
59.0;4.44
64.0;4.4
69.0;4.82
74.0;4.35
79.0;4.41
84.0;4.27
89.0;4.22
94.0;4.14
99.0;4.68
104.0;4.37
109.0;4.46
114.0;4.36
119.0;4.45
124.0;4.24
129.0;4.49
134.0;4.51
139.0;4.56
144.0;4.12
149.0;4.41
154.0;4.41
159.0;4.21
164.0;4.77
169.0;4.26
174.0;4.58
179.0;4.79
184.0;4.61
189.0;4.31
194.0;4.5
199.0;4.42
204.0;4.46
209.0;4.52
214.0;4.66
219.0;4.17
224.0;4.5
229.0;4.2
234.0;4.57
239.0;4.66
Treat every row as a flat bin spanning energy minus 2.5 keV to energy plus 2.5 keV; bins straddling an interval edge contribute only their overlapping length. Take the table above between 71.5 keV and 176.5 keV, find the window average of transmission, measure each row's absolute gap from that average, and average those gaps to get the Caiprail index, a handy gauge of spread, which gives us 0.133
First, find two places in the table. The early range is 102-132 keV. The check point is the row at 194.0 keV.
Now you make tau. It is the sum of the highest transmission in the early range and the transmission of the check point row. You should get 8.99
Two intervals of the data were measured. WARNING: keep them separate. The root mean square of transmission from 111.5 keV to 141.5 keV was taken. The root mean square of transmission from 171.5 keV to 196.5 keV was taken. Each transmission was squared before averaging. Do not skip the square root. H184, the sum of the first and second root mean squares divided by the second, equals 1.97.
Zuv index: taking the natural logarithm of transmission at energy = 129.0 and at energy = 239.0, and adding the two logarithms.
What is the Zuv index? 3.04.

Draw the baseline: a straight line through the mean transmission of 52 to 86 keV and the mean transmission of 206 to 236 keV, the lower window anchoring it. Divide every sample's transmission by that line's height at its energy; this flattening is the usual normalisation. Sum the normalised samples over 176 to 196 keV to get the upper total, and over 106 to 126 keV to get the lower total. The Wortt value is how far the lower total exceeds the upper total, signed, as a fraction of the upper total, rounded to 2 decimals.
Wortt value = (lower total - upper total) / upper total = -0.04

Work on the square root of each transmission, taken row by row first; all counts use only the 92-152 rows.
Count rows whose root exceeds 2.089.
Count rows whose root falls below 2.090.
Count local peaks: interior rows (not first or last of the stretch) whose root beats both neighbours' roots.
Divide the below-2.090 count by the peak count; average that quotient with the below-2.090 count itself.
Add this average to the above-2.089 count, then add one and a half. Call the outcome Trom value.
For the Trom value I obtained 12.0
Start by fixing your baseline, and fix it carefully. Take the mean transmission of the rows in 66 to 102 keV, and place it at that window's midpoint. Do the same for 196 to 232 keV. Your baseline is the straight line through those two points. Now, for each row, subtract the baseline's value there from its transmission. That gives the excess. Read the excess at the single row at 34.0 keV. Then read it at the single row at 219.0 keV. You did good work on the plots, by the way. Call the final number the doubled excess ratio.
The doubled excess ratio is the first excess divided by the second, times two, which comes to -0.3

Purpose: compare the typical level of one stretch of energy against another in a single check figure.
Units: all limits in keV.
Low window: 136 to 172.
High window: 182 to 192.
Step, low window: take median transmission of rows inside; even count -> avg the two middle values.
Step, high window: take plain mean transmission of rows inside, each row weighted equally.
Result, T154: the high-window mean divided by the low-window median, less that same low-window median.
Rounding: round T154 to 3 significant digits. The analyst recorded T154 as -3.40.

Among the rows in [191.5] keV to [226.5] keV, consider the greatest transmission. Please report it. 4.66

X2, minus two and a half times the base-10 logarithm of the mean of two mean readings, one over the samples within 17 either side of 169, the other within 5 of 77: -1.62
